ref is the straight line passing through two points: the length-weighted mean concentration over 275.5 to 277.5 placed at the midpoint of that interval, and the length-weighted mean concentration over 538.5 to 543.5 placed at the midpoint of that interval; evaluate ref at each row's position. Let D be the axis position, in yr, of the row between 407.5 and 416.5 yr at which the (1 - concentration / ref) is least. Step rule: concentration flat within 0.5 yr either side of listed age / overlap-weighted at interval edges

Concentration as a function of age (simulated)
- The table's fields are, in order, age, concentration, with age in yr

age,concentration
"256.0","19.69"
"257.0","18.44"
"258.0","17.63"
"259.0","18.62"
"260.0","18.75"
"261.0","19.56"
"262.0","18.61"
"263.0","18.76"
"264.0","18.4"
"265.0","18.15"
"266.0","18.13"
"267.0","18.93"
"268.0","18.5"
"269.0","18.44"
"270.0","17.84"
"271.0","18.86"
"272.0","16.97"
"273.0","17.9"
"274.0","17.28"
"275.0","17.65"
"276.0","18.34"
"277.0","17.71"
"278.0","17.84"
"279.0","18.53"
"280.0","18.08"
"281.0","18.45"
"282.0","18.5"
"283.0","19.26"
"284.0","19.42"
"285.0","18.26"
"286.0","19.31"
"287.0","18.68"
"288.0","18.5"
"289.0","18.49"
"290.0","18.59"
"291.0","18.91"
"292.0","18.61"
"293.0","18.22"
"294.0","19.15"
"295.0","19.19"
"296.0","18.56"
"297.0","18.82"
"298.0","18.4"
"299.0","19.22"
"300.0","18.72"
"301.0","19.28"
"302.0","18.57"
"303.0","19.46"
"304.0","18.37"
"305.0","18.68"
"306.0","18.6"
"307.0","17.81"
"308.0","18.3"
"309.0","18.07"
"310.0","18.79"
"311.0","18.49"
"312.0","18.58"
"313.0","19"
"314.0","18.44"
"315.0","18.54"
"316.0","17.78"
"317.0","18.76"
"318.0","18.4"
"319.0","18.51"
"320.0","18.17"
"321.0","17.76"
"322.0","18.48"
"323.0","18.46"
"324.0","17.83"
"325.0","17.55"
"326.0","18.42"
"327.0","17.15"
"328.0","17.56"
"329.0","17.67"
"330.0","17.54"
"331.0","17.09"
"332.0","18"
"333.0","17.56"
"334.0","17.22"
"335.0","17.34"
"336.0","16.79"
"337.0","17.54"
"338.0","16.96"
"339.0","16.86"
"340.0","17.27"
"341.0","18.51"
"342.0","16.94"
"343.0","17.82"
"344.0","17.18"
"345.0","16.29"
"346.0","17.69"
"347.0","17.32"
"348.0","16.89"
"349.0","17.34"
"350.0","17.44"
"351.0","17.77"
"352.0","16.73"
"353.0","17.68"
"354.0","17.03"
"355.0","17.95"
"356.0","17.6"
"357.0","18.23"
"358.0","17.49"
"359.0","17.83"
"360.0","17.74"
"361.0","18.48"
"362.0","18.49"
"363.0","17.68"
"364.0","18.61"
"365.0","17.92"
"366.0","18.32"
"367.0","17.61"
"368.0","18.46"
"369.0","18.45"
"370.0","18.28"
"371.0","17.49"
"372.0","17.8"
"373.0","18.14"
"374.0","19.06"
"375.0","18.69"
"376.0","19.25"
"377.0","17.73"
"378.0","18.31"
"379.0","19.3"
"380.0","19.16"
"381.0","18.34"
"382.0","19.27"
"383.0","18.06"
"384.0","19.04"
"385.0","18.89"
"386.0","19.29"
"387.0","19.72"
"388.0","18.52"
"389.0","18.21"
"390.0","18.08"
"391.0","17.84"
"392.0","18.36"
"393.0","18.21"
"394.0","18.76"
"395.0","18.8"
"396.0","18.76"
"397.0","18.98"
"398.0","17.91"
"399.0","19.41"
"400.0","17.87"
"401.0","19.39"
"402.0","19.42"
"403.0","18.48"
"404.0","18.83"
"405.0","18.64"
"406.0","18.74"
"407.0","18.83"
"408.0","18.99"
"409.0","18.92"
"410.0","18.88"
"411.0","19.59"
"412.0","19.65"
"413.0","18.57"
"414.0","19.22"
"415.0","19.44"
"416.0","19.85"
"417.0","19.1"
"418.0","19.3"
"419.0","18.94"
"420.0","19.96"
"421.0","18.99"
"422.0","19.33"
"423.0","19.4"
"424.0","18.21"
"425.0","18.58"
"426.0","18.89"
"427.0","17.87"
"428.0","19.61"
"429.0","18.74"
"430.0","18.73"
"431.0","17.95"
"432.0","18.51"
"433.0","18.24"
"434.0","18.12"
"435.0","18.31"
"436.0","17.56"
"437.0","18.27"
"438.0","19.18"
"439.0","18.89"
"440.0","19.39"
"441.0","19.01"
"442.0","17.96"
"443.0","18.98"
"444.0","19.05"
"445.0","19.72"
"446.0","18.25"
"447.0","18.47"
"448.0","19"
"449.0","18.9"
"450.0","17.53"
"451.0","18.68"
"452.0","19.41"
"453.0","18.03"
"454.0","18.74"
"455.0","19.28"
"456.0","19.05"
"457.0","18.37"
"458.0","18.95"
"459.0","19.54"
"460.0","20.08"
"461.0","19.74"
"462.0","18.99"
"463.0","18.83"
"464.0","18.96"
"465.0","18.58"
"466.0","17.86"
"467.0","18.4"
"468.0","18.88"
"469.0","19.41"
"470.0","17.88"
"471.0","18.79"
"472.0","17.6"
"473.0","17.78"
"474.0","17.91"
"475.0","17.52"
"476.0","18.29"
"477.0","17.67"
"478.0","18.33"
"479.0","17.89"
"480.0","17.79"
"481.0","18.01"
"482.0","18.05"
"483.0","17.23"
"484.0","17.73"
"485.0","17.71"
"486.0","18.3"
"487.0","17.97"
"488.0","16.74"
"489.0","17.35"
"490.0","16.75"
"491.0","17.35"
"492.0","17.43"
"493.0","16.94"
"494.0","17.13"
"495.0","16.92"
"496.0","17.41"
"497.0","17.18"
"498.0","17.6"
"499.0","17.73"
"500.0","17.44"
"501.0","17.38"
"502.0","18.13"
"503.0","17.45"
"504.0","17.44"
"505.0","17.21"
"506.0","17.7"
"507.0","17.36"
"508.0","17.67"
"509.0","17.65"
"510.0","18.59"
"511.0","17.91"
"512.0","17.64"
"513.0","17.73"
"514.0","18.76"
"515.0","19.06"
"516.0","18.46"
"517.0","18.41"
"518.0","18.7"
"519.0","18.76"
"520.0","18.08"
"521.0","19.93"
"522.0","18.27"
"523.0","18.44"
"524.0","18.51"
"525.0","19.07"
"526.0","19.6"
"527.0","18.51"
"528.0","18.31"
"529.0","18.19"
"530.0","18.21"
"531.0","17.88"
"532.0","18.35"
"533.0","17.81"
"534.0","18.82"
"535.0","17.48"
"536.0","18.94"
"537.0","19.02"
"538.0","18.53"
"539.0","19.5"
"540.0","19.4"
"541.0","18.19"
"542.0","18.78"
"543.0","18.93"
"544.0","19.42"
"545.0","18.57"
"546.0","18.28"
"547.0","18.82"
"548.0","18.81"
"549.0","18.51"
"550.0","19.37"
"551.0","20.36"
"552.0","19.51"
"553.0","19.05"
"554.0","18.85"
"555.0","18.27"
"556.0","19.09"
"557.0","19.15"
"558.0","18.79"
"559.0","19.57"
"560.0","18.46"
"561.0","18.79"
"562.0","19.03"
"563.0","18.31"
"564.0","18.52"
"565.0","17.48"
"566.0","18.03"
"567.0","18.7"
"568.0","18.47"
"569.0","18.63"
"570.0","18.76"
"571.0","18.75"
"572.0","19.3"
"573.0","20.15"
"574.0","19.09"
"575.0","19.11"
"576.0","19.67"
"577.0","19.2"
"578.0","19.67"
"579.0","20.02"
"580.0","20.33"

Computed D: 416.0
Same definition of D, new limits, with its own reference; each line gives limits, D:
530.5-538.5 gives 537.0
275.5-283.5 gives 283.0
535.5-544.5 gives 539.0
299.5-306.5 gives 303.0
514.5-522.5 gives 521.0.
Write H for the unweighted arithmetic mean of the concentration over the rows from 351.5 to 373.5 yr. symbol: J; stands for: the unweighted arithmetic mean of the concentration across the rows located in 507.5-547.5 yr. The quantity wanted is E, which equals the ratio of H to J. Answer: 0.97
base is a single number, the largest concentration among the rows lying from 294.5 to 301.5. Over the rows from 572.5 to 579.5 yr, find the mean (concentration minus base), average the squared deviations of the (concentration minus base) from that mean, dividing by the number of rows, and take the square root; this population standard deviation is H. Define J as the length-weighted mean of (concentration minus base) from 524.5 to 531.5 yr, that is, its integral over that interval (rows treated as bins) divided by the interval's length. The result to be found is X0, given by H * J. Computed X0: -0.30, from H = 0.40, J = -0.74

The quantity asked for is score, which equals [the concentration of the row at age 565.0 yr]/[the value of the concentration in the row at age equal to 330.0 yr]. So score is 0.997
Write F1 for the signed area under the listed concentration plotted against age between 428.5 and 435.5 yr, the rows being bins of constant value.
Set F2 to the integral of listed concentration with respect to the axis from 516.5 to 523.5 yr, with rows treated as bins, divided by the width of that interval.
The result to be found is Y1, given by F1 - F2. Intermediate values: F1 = 129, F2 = 18.7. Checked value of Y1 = 110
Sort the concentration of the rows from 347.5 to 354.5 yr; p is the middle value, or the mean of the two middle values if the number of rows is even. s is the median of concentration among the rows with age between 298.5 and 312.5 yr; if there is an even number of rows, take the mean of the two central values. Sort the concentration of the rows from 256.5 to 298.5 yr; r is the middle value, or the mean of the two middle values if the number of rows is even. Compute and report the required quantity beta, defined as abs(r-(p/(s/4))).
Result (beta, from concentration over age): 14.8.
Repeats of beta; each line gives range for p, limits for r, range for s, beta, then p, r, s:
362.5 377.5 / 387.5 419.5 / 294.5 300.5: 14.9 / 18.3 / 18.8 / 18.8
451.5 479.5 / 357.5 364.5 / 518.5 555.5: 13.9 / 18.7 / 17.8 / 18.8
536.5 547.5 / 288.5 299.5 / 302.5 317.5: 14.5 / 18.8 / 18.6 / 18.5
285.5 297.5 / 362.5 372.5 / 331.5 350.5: 13.8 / 18.6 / 18.1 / 17.3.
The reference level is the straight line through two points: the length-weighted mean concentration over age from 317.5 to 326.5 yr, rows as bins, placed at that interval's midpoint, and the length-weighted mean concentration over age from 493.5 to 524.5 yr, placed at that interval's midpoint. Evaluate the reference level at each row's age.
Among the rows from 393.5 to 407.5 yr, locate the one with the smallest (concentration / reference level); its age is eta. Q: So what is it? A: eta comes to 400.0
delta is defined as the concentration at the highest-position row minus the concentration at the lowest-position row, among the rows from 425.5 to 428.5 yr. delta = 0.7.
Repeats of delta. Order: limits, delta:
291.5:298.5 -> -0.2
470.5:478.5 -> -0.5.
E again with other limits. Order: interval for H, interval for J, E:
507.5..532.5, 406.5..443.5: 0.98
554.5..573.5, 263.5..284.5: 1.03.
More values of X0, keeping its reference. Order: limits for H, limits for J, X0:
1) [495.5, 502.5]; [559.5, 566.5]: -0.26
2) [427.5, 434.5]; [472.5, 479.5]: -0.70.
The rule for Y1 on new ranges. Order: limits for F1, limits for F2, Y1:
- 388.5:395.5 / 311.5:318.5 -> 110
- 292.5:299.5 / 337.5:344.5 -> 114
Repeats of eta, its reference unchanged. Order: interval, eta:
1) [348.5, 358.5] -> 352.0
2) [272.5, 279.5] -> 274.0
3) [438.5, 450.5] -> 450.0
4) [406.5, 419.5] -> 413.0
